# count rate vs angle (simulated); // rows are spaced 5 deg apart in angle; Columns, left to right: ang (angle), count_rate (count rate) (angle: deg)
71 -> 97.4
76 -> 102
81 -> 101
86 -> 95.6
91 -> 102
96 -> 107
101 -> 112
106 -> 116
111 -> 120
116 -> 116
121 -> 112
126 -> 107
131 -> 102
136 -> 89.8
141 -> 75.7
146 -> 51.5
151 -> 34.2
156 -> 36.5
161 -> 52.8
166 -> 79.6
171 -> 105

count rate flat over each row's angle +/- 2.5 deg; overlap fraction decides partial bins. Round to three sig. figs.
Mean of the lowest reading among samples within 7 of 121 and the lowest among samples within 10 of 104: 107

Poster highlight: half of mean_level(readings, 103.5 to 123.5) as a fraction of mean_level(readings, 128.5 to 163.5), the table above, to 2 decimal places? 0.92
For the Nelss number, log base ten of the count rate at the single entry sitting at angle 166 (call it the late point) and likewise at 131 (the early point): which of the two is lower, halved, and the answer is 0.95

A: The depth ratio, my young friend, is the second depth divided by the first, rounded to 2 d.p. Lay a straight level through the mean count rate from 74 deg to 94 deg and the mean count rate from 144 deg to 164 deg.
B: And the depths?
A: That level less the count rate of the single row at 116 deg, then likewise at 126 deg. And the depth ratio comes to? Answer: 0.98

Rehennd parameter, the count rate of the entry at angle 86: 95.6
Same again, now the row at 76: 102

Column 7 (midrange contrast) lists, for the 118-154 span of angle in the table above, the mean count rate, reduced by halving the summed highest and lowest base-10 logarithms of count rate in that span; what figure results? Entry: 80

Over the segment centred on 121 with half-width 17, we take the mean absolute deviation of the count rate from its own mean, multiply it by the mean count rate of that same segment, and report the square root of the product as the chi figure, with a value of 29.6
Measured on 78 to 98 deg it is 17.7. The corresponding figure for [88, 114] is 24.8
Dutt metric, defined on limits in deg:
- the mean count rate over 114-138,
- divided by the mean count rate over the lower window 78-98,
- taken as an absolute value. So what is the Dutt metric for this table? 1.04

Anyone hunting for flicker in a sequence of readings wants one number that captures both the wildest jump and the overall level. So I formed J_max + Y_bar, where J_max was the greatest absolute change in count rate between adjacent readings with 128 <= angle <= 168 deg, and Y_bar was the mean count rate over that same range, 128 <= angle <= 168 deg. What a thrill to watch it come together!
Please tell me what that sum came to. 92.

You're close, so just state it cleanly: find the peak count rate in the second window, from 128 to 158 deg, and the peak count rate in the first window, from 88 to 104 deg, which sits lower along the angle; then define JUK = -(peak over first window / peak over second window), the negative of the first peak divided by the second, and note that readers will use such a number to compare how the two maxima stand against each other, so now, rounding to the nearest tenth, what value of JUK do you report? -1.1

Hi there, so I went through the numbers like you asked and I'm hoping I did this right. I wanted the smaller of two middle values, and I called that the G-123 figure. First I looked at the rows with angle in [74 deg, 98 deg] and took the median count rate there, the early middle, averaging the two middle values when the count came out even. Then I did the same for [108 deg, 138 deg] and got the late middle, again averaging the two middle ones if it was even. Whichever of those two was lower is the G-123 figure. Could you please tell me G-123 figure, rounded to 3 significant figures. 102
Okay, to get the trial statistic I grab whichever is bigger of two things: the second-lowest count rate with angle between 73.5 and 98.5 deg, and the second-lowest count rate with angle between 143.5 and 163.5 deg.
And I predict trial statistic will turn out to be 101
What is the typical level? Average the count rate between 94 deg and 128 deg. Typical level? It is 113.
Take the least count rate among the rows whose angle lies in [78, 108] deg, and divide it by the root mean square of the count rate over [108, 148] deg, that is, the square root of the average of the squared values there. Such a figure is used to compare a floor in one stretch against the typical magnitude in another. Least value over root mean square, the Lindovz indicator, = 0.96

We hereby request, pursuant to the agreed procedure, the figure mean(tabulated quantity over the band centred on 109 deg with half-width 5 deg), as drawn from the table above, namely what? 118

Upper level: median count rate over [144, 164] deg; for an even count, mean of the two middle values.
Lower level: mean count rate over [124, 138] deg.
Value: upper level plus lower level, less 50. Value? 94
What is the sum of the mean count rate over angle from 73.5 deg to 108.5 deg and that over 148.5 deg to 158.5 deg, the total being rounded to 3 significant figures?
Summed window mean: 140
